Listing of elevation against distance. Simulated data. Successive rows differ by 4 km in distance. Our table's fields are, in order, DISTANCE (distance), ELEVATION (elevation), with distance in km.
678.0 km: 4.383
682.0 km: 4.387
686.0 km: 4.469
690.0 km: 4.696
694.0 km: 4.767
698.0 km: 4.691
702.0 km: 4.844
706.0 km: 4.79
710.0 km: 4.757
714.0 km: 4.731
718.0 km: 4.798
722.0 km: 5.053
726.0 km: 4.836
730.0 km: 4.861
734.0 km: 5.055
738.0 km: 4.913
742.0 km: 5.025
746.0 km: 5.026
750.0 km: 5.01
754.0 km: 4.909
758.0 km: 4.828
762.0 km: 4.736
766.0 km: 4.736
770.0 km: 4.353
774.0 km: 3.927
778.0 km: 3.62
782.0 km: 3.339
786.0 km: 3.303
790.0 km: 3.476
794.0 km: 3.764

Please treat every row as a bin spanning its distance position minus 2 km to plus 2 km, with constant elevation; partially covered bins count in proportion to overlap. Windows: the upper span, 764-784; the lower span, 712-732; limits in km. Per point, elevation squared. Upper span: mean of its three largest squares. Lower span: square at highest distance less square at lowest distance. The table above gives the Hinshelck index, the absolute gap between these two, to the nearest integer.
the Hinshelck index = 18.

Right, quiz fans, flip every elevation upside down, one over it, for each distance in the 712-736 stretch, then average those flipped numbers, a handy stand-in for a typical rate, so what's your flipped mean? 0.205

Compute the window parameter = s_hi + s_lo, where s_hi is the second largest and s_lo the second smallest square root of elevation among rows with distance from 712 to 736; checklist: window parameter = 4.44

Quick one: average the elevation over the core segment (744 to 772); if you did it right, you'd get 4.80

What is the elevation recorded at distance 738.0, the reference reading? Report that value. 4.913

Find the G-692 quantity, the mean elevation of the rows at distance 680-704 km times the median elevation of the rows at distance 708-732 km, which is 22.4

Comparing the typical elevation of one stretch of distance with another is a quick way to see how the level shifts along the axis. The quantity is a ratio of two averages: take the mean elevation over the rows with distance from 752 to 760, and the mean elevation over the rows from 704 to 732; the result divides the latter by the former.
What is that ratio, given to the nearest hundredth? 0.99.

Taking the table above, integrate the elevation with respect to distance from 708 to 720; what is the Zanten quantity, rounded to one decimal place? 57.1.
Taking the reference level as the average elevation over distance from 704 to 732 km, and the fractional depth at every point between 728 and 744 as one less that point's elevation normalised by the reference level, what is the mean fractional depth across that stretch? -0.03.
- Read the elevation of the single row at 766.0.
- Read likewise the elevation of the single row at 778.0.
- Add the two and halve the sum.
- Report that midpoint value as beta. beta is 4.18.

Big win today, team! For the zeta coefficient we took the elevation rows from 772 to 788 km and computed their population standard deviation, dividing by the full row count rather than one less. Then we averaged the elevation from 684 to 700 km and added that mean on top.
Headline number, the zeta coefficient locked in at 4.91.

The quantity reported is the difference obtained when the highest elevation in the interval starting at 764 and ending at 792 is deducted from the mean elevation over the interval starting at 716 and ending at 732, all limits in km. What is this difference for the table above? 0.2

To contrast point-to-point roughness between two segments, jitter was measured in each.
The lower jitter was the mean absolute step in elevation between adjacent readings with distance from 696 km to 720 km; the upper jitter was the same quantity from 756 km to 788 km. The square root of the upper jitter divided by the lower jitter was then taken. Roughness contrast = 1.8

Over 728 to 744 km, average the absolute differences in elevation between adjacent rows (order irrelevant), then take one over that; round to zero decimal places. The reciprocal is 7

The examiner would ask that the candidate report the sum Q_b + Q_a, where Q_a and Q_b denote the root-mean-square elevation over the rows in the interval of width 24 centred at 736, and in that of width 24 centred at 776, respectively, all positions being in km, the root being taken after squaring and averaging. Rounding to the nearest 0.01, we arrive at 8.87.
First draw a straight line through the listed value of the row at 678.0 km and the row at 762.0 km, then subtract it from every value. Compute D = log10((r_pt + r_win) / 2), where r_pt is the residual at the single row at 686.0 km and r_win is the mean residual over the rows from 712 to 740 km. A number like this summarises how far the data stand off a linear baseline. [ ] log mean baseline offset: -0.74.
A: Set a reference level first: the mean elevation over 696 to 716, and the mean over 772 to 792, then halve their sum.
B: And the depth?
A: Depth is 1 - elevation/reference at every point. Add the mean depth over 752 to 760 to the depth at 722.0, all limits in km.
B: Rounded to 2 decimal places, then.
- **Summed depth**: -0.39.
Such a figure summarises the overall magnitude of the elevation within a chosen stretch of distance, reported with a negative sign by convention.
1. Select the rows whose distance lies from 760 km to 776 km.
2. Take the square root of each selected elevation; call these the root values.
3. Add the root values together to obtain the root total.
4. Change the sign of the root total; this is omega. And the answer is -8.4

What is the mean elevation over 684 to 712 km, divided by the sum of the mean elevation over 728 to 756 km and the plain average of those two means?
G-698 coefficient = 0.481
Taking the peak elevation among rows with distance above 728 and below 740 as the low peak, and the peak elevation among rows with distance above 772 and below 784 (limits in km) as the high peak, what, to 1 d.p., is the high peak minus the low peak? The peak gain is -1.1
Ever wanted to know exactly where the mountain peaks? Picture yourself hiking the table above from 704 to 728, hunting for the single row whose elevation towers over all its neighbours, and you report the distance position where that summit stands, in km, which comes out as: 722.0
